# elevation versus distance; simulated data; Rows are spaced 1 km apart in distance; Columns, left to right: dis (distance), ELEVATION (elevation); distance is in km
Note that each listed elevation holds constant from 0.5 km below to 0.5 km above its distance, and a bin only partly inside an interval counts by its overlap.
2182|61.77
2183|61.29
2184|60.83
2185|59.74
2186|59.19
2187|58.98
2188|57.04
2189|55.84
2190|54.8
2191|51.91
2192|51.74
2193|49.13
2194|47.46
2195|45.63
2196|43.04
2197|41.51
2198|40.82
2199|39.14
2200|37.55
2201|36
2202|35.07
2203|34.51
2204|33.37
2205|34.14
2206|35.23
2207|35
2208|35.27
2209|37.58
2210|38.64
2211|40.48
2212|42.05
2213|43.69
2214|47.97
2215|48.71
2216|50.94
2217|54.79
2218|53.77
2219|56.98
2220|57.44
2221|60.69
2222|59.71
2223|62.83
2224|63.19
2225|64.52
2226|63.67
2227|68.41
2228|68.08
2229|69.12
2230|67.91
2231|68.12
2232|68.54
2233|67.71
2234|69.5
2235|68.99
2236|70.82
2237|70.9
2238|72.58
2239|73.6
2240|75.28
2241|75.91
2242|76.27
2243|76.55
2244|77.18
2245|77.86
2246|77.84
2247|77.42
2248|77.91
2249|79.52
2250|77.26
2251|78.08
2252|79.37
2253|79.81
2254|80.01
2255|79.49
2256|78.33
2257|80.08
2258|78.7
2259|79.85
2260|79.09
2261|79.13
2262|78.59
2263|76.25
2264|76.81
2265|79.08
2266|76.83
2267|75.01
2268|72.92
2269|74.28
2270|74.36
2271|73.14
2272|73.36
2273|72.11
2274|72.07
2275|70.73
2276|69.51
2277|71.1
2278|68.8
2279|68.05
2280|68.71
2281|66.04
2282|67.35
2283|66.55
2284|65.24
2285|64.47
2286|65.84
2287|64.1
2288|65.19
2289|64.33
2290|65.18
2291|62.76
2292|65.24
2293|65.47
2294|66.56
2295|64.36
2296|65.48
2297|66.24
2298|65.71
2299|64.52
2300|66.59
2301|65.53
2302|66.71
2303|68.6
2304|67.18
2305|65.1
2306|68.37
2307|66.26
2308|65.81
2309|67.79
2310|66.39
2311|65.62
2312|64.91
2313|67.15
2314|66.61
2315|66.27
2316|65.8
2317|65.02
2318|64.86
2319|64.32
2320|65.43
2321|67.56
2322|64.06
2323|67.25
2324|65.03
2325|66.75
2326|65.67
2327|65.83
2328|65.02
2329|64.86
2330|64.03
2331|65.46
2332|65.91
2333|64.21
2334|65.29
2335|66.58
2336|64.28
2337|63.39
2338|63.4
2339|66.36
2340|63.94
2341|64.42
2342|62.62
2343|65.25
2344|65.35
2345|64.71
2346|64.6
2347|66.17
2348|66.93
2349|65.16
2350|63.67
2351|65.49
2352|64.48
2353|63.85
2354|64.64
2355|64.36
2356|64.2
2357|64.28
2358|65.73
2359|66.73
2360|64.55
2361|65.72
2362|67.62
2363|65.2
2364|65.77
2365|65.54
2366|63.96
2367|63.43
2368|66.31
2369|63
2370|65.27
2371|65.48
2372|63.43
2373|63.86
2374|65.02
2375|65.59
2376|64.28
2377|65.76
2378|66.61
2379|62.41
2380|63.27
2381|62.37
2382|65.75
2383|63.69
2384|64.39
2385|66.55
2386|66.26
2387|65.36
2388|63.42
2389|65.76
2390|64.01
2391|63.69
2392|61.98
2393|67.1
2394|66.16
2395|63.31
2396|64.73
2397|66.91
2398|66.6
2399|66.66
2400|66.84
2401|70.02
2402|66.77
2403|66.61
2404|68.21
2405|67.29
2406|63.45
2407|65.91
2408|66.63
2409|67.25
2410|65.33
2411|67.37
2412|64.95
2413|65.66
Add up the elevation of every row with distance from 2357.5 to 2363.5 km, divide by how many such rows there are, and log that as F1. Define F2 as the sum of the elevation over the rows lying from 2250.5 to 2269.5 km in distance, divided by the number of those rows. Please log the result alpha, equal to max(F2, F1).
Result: 78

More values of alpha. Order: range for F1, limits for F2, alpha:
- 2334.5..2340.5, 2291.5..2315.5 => 66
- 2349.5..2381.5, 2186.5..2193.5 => 65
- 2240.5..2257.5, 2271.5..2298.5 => 78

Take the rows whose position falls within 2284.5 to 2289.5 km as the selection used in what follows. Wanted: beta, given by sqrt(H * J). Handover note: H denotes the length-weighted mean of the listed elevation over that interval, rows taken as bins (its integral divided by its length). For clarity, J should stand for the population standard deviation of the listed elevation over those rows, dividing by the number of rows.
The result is 6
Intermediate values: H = 64.8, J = 0.64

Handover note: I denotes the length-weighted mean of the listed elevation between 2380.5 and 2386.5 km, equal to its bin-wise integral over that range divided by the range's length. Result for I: 64.8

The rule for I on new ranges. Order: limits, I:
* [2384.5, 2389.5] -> 65.5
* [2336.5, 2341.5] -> 64.3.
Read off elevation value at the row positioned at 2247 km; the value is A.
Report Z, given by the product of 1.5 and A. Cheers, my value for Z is 116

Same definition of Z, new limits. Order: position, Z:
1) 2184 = 91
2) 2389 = 99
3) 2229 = 104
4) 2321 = 101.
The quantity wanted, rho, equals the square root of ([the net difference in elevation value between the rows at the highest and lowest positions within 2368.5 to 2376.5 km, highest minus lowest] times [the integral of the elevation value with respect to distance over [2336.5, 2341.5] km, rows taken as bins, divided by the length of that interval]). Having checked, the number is 9.1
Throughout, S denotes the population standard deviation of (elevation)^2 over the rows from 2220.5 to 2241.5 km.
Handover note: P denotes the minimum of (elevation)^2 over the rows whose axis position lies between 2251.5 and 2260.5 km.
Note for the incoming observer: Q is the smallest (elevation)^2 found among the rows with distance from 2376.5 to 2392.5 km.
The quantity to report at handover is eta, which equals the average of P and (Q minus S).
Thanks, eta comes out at 4695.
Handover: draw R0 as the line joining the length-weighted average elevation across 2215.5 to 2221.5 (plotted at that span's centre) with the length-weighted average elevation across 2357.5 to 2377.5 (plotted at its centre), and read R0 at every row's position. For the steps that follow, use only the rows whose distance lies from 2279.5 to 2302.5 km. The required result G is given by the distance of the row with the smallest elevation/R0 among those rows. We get 2291 km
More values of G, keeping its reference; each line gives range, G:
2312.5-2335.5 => 2333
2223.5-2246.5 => 2224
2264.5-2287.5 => 2287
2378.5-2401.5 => 2392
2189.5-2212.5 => 2204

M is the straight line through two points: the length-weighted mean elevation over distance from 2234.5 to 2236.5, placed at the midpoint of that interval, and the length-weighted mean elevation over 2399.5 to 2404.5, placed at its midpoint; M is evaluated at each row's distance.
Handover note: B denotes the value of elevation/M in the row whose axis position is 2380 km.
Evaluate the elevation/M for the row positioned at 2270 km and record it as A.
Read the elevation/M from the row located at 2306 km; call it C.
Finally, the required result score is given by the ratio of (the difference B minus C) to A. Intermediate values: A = 1.07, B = 0.93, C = 0.991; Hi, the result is -0.1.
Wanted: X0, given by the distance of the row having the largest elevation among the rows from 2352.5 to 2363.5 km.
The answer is 2362 km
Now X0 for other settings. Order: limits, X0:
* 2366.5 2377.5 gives 2368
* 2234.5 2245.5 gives 2245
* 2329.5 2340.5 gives 2335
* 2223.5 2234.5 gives 2234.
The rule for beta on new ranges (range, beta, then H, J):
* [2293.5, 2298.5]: 7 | 65.7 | 0.76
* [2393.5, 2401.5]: 11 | 66.4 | 1.80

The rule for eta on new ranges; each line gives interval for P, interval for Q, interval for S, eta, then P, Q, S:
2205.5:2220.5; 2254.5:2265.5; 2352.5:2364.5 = 3448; 1225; 5814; 143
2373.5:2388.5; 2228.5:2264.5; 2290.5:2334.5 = 4159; 3890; 4585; 156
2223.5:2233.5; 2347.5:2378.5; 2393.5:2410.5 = 3878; 3993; 3969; 206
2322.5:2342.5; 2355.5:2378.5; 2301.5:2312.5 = 3865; 3921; 3969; 160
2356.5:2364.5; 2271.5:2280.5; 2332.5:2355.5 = 4312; 4132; 4631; 138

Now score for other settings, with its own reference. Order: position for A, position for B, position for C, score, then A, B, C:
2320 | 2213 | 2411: -0.4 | 0.95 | 0.62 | 0.997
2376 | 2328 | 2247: -0.2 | 0.94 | 0.95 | 1.110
